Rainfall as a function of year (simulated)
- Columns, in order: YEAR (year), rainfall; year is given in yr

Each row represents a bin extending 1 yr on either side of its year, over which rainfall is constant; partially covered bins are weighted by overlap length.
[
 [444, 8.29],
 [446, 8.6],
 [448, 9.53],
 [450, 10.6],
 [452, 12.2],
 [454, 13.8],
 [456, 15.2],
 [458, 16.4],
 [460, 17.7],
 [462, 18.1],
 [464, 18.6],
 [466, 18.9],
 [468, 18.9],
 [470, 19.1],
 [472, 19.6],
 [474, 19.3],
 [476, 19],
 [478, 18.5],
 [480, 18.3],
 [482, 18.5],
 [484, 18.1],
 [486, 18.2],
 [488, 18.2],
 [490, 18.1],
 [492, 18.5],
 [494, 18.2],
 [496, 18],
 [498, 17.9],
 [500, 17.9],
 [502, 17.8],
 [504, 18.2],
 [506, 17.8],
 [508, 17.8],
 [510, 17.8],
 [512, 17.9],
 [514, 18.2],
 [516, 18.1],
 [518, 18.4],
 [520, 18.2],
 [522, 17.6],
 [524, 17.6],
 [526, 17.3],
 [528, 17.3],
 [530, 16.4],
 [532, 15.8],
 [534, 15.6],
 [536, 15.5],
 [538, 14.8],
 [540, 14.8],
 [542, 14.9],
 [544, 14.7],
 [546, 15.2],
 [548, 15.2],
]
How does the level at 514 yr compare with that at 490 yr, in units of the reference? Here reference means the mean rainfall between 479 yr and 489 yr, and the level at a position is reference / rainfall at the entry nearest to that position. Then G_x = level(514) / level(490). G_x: 0.99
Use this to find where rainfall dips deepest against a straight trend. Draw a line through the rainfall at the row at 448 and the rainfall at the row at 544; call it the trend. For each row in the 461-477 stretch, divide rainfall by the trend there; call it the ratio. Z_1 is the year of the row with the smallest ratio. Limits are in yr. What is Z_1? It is 476 yr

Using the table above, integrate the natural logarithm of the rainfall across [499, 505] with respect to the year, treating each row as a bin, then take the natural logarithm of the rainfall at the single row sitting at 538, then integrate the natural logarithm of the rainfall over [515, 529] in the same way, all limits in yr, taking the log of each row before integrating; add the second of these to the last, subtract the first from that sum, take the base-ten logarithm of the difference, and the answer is 1.4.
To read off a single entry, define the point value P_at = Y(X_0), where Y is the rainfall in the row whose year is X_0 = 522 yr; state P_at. 17.6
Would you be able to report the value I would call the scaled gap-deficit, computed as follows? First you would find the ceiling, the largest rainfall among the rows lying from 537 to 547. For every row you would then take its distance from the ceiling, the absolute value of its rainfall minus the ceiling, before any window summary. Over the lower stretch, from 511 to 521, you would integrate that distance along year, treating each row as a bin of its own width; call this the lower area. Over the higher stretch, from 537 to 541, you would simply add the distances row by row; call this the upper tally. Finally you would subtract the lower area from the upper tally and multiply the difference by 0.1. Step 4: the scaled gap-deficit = -2.9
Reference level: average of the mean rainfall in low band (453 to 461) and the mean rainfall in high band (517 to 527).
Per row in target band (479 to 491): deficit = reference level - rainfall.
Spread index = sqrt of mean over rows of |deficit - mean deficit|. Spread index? 0.33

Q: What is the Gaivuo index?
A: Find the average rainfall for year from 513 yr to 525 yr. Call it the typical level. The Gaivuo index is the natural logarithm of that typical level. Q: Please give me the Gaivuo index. 2.89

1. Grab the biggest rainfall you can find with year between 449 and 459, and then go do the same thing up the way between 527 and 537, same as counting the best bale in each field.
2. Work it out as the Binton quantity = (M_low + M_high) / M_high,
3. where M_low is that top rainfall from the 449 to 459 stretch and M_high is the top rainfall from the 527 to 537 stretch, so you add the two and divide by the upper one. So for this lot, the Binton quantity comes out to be 1.95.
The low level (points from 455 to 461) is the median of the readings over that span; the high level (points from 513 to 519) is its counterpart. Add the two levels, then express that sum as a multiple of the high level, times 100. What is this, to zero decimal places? 190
